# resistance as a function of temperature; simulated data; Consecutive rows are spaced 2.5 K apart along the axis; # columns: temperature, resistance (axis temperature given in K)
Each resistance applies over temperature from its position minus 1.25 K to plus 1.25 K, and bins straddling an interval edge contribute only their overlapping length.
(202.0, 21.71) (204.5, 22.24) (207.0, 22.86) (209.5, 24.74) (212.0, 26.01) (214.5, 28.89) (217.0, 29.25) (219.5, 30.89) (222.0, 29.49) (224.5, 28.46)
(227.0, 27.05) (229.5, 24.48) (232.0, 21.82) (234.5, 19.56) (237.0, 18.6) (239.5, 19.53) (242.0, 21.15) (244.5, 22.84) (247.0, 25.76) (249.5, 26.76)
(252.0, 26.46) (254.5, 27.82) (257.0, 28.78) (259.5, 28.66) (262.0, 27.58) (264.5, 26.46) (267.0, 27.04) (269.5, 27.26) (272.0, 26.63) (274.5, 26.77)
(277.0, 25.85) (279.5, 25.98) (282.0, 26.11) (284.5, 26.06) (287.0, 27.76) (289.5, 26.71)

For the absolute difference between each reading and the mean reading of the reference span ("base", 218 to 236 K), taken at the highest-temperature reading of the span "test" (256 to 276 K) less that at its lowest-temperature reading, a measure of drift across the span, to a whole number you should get -2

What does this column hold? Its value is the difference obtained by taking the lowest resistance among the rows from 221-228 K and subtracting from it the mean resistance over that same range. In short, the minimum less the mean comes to -1.3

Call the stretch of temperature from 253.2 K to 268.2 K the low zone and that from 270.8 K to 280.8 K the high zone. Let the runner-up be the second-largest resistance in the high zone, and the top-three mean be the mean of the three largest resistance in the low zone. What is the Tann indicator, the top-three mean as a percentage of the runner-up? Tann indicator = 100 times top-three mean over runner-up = 107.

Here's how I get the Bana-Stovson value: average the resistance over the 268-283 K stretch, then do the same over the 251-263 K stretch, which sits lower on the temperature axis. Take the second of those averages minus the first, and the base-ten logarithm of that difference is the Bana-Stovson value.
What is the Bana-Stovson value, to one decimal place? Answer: 0.2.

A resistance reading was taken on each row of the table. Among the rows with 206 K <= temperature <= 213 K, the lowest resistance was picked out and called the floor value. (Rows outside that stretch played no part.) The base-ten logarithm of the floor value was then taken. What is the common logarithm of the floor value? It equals 1.36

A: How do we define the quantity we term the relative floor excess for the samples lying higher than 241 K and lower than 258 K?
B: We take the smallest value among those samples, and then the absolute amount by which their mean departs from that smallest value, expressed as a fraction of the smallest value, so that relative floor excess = 0.21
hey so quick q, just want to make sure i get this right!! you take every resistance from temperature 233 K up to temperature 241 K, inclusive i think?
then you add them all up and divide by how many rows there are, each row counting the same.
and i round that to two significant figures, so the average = 19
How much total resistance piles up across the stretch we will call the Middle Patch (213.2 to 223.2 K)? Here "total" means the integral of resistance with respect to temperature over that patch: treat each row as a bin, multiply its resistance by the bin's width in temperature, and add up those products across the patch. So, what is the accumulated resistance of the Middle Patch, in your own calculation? 296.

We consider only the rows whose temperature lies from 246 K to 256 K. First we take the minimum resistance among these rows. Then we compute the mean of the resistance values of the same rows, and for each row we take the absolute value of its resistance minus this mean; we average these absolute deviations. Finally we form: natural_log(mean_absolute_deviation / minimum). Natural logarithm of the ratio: -3.8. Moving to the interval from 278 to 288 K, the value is -3.7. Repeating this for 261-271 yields -4.4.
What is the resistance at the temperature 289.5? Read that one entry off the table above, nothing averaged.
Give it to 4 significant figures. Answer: 26.71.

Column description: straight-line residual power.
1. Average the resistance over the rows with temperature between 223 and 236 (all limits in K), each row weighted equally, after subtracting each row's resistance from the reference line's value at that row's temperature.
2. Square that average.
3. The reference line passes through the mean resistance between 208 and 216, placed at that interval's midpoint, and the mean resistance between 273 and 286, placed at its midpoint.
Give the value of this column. 4.7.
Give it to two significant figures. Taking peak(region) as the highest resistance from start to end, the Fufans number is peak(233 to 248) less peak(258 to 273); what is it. -2.9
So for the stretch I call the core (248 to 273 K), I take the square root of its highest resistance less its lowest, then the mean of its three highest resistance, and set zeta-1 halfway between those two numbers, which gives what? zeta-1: 15.0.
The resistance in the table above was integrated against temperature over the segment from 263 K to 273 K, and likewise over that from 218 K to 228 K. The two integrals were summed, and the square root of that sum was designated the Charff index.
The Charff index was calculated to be 23.6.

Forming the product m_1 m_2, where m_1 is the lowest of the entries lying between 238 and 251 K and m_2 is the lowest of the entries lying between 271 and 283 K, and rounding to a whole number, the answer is 505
